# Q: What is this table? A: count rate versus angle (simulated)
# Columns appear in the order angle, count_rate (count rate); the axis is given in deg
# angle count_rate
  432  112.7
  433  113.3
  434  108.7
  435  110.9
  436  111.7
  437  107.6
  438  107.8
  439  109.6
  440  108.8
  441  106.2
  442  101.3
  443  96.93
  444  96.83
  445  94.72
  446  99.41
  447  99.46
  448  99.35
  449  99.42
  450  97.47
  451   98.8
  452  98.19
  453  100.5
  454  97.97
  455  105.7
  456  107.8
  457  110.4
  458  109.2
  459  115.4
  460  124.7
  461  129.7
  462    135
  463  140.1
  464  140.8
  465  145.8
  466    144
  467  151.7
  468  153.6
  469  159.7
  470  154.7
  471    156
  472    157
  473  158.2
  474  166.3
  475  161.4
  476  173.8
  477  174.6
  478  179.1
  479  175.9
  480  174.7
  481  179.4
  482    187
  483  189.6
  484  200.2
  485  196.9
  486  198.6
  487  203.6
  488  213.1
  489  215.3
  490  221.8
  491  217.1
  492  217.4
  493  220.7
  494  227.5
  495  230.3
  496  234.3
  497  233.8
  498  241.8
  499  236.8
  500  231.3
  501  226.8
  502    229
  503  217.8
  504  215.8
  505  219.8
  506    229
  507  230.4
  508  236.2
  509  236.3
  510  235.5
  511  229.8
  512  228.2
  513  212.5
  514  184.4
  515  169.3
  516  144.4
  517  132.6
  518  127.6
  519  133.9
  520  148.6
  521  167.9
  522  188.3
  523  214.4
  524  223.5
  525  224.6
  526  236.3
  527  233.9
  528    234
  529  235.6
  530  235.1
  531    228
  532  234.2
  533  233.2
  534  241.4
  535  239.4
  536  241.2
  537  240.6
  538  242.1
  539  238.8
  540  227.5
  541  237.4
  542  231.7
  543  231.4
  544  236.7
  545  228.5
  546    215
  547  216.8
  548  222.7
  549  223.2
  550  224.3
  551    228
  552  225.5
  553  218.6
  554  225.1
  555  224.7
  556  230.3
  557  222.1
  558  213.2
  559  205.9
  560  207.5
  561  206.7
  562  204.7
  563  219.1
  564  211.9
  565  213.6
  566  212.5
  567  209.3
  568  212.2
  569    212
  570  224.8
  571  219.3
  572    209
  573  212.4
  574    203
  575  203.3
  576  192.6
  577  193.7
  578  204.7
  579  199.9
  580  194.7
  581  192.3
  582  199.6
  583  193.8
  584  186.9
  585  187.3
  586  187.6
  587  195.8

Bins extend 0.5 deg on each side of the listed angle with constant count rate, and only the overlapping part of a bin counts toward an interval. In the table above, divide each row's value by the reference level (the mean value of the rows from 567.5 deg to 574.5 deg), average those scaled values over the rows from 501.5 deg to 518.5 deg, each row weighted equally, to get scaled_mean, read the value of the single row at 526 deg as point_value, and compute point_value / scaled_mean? 246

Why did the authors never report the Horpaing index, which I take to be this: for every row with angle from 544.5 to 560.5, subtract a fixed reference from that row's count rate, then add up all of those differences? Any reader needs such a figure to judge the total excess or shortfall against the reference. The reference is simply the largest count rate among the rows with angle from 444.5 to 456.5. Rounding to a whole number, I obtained 1807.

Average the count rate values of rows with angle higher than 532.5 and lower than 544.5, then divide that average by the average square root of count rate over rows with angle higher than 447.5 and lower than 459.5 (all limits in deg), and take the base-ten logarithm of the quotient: 1.37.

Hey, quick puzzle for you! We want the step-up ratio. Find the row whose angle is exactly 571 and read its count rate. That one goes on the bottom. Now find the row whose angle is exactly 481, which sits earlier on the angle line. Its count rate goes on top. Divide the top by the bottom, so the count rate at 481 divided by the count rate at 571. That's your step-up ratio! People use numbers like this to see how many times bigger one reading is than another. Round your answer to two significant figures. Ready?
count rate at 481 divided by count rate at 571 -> 0.82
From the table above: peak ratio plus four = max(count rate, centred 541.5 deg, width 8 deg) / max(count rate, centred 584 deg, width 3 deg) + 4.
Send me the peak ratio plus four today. 5.2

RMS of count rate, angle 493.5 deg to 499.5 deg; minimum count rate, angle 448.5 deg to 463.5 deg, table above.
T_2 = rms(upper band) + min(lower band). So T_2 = 332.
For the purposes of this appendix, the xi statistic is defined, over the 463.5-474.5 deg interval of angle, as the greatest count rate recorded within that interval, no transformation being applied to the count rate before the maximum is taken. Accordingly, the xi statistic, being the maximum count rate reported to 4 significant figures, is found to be 166.3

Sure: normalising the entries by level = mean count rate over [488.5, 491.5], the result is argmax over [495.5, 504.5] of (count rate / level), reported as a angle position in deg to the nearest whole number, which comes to 498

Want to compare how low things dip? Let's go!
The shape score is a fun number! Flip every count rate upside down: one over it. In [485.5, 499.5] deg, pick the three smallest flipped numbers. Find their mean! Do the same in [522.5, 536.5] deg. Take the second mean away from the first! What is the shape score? 0.0001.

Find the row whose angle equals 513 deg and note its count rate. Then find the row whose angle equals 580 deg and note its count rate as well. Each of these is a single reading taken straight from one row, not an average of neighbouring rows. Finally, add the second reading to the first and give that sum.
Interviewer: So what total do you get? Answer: 407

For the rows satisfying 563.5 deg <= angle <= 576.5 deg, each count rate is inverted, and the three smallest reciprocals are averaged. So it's 0.0046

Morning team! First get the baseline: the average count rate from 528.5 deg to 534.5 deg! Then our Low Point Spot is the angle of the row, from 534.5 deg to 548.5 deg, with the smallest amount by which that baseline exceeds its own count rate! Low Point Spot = 538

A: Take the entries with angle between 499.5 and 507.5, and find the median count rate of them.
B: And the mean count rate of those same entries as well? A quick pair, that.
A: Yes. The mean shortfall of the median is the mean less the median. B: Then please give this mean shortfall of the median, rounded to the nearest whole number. -3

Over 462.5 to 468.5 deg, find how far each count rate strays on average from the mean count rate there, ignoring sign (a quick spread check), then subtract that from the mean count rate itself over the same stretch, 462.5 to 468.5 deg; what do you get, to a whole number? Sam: 142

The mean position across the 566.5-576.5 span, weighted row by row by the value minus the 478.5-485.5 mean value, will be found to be 570.9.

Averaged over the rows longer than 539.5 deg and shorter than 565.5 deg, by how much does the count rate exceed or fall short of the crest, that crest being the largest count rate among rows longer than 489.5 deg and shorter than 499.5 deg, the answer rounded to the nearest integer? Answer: -21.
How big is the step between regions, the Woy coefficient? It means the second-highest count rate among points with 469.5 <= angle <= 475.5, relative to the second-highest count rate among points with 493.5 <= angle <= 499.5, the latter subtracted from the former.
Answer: -75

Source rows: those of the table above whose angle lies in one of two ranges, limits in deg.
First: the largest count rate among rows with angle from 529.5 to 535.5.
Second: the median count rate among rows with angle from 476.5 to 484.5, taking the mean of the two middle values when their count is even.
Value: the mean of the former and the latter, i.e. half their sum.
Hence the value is 210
